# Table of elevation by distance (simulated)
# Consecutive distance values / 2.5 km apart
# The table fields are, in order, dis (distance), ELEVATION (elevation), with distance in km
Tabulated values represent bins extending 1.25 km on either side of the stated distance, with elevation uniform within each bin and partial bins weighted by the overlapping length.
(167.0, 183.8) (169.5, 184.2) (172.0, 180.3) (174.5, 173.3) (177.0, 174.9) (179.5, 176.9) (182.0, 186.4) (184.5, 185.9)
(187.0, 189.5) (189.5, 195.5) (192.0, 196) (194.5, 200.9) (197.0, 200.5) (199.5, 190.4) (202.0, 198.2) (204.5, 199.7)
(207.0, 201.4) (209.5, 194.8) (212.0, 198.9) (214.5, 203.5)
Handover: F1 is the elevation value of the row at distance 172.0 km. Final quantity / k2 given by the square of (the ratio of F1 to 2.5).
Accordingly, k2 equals 5201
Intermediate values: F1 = 180.3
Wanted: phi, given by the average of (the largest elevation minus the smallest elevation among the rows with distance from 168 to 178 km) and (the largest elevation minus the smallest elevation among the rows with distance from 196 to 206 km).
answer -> 10.5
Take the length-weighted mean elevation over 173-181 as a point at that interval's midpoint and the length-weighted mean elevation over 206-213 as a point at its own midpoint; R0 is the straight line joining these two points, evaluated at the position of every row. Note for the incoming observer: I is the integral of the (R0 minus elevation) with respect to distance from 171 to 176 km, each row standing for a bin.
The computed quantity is -17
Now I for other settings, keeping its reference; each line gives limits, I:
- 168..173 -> -57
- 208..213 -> 10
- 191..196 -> -58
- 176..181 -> 1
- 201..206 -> -25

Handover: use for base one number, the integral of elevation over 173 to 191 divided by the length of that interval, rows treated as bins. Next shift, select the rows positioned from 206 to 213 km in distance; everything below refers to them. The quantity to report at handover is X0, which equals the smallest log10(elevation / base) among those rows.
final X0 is 0.026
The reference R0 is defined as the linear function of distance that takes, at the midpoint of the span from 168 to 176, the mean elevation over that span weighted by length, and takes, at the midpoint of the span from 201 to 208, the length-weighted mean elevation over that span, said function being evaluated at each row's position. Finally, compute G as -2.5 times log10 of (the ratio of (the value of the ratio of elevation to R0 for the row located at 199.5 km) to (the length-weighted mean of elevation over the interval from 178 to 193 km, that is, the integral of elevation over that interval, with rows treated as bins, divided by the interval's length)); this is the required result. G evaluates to 5.72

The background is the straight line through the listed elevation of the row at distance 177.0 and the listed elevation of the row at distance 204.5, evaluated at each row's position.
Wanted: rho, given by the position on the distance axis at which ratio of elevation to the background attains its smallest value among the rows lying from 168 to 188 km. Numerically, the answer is 179.5 km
